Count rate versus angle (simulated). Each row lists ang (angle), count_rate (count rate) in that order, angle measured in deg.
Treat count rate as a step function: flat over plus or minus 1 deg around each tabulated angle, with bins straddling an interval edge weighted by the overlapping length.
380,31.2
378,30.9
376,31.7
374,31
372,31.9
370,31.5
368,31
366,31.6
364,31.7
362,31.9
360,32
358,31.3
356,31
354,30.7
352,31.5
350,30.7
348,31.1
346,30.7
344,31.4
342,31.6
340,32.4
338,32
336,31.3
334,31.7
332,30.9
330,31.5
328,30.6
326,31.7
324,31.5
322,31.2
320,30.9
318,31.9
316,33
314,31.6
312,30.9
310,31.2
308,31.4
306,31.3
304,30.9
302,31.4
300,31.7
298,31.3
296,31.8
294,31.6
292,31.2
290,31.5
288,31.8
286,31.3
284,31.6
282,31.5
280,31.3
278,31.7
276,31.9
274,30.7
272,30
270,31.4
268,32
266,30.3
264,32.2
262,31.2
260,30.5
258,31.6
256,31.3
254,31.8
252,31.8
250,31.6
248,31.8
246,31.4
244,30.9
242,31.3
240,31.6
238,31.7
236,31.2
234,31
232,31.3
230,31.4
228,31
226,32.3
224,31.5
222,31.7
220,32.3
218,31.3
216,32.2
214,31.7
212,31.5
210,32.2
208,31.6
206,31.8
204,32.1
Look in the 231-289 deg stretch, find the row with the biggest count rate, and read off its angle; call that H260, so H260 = 264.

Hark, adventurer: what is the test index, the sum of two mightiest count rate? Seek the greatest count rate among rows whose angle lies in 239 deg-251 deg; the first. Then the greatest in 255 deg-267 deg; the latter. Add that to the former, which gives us 64.0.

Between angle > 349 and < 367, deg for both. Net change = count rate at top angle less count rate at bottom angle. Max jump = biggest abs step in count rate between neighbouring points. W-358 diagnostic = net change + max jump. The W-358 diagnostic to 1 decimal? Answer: 1.7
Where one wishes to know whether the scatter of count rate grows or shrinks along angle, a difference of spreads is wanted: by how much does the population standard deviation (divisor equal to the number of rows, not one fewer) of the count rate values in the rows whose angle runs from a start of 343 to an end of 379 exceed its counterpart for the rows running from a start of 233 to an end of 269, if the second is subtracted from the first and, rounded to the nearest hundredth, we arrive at -0.06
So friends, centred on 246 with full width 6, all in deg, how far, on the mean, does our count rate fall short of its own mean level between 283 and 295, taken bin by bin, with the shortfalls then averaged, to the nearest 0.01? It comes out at 0.13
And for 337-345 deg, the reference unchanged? -0.35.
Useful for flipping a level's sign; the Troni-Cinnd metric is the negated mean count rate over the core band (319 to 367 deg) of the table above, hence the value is -31.4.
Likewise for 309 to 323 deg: -31.5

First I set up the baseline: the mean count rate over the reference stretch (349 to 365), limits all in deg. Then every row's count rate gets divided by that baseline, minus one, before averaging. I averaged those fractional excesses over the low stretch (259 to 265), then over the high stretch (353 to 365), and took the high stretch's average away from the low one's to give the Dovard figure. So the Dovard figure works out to -0.0043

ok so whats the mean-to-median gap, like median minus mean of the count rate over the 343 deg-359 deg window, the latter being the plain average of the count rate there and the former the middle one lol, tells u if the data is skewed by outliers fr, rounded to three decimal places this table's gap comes 0.000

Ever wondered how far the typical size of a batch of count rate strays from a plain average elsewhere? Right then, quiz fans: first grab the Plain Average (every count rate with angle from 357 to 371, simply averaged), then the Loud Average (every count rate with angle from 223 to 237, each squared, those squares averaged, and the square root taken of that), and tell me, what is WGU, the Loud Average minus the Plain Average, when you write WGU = -0.18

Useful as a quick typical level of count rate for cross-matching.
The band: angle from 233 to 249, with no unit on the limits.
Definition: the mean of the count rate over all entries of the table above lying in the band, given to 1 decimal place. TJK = 31.4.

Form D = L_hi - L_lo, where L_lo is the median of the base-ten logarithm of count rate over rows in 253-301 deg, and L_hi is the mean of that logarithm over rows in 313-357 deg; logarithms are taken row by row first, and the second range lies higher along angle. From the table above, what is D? -0.0014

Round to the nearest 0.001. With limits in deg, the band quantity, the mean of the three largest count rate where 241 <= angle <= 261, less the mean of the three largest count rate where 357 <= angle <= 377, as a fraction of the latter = -0.004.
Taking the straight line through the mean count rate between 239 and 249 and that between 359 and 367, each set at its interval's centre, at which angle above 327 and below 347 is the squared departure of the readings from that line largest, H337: 328 deg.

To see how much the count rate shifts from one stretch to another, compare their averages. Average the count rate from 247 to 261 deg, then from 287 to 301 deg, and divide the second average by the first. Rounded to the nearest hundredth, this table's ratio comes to 1.00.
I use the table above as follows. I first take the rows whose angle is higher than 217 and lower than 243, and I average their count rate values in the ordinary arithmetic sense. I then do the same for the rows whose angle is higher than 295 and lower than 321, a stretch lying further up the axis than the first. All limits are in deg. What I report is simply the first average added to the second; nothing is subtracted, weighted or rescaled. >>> 62.99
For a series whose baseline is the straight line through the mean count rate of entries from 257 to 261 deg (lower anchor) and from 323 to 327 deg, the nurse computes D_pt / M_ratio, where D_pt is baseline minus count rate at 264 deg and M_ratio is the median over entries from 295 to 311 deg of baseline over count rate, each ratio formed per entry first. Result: -1.1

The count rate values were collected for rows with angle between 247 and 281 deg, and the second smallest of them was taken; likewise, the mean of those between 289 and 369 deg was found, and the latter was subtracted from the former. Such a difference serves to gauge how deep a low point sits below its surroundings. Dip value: -1.1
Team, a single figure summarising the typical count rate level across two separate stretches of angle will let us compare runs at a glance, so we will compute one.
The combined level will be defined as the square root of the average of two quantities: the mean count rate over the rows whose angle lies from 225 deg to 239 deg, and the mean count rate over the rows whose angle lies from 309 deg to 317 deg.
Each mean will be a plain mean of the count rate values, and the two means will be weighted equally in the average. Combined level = 5.616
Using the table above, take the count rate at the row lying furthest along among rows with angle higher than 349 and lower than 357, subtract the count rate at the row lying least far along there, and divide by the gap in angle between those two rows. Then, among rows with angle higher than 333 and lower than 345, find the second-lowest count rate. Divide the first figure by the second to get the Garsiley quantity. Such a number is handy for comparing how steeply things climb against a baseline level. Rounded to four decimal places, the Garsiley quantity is 0.0016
